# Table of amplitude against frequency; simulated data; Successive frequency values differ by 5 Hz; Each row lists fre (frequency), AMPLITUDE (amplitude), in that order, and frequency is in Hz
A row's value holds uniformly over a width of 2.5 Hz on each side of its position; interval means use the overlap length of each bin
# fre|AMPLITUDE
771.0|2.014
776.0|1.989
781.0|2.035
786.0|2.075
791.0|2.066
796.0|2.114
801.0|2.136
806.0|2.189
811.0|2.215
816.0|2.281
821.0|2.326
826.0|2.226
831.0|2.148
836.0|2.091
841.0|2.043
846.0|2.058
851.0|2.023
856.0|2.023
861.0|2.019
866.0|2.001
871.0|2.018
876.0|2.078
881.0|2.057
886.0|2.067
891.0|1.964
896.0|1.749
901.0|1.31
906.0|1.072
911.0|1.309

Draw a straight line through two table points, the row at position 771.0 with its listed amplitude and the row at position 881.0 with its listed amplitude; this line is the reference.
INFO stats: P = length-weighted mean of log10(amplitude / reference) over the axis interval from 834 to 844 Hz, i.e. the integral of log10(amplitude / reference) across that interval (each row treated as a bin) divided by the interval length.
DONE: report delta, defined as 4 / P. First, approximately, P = 0.005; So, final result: 767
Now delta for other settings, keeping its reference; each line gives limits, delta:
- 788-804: 229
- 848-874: -615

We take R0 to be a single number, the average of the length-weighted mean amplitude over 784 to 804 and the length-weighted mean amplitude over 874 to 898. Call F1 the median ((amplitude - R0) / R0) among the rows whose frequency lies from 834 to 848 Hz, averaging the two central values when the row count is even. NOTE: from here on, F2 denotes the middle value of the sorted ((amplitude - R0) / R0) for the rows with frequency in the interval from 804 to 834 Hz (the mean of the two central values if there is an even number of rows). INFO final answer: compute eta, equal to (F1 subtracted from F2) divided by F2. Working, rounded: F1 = 0.007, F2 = 0.09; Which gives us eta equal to 0.9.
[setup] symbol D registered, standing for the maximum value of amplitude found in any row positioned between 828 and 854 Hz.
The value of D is 2.148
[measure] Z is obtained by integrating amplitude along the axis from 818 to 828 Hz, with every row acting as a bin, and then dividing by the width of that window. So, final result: 2.3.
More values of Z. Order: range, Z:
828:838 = 2.1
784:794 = 2.1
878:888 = 2.1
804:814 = 2.2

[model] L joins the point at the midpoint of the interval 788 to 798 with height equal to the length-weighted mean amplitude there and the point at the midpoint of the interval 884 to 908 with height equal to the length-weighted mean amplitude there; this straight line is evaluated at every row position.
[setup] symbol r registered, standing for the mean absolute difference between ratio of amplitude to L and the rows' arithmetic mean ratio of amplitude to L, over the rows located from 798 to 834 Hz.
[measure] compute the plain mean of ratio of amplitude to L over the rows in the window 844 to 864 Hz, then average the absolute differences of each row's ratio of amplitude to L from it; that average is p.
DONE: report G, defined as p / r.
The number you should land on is 0.2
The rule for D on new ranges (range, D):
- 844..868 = 2.058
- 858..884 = 2.078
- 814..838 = 2.326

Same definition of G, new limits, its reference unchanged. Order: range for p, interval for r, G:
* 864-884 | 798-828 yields 0.7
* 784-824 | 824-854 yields 4.4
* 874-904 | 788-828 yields 2.1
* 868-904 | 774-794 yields 4.4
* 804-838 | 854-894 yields 0.8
